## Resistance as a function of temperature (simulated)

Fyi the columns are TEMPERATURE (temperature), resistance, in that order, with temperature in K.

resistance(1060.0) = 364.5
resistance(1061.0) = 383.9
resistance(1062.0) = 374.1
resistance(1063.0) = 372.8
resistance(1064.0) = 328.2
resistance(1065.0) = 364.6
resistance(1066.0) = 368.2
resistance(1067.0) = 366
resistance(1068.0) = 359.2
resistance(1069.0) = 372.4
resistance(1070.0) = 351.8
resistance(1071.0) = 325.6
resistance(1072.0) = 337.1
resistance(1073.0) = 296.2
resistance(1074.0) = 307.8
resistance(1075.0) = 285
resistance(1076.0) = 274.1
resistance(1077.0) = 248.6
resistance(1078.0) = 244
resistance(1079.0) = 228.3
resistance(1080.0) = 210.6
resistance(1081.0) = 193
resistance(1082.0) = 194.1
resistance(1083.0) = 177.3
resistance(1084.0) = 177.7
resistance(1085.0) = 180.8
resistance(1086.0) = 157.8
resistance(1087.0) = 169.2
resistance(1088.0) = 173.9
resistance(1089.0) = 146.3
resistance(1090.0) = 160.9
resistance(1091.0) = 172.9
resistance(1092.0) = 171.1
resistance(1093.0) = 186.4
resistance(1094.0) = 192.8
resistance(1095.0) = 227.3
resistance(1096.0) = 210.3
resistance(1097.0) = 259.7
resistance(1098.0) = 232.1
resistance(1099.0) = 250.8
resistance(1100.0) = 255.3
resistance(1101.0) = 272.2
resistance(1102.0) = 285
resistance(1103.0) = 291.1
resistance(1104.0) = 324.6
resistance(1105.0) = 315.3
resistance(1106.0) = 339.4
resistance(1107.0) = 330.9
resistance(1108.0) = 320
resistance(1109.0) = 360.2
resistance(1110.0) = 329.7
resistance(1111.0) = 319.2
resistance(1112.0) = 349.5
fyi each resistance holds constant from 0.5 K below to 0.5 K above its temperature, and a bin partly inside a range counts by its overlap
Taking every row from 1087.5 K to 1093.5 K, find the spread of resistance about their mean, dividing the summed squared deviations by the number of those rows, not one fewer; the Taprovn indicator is 12.4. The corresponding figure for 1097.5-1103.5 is 20.4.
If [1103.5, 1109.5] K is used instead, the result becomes 14.9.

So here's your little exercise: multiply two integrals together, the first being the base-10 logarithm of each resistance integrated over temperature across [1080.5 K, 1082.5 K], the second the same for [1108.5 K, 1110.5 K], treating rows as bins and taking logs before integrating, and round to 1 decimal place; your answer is 23.2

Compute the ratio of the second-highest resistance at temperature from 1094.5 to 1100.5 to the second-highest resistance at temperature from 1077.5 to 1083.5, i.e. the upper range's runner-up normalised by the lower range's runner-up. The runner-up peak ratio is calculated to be 1.12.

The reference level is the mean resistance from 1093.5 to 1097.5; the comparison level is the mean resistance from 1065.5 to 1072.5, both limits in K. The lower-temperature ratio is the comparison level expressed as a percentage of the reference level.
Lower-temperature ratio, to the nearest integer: 159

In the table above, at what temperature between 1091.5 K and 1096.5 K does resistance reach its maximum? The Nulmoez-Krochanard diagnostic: 1095.0 K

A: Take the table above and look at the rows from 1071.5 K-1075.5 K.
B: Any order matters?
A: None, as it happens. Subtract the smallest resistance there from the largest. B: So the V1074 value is 52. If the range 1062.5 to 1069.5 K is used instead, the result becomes 45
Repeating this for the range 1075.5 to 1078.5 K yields 30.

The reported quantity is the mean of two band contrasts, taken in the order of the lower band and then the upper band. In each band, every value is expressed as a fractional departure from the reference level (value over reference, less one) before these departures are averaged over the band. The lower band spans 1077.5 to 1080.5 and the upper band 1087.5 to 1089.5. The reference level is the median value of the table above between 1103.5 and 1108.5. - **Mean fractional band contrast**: -0.40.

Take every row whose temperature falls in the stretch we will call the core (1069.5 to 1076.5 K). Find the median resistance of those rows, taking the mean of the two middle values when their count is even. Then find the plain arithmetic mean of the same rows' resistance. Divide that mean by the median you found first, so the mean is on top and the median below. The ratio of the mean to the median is 1.011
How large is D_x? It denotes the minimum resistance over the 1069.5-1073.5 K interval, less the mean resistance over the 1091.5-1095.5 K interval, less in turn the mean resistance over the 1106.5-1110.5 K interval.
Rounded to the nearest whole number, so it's -233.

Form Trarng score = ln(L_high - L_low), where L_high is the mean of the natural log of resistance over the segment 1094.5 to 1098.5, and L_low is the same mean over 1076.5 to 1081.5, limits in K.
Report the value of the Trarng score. -3.4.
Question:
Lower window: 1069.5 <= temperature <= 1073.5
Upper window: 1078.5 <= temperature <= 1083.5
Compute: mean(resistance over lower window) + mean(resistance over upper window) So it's 528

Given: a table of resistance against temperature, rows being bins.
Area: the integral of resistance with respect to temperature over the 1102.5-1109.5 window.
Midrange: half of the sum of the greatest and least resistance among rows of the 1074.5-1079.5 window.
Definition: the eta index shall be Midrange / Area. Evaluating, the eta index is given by 0.112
